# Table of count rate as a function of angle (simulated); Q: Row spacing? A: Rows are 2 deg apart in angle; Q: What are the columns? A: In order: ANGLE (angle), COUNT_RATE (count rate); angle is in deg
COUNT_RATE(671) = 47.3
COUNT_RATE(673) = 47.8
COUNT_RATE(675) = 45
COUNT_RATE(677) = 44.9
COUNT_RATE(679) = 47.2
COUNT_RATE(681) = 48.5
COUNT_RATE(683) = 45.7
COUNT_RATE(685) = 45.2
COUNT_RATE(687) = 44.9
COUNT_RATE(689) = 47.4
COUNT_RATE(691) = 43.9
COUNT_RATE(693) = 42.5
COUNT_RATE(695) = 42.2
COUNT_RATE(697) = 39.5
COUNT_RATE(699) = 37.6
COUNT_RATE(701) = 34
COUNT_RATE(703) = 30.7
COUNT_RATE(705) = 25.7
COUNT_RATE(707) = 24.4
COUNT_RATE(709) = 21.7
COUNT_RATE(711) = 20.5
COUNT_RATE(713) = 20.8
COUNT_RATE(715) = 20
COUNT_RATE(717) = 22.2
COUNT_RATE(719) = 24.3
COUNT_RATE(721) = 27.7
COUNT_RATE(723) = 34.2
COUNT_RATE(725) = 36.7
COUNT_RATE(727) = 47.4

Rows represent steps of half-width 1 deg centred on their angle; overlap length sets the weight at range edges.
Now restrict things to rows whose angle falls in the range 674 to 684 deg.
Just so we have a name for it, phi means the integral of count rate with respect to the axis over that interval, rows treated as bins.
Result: 463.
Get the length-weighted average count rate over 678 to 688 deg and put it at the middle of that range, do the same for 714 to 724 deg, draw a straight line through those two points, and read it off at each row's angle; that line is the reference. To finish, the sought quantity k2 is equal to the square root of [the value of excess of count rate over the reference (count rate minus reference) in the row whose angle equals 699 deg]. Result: 0.68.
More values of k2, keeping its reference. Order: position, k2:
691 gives 1.48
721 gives 1.78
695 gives 1.67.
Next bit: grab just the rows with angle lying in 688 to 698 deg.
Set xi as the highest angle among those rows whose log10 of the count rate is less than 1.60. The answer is 697 deg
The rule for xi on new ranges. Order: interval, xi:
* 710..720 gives 719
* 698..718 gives 717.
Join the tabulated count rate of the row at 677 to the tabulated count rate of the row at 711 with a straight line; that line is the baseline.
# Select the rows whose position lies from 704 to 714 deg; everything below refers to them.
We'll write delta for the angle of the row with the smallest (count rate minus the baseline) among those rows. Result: 709 deg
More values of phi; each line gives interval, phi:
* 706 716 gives 215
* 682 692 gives 454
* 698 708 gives 305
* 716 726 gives 290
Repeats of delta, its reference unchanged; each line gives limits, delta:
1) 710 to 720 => 711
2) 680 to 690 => 683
